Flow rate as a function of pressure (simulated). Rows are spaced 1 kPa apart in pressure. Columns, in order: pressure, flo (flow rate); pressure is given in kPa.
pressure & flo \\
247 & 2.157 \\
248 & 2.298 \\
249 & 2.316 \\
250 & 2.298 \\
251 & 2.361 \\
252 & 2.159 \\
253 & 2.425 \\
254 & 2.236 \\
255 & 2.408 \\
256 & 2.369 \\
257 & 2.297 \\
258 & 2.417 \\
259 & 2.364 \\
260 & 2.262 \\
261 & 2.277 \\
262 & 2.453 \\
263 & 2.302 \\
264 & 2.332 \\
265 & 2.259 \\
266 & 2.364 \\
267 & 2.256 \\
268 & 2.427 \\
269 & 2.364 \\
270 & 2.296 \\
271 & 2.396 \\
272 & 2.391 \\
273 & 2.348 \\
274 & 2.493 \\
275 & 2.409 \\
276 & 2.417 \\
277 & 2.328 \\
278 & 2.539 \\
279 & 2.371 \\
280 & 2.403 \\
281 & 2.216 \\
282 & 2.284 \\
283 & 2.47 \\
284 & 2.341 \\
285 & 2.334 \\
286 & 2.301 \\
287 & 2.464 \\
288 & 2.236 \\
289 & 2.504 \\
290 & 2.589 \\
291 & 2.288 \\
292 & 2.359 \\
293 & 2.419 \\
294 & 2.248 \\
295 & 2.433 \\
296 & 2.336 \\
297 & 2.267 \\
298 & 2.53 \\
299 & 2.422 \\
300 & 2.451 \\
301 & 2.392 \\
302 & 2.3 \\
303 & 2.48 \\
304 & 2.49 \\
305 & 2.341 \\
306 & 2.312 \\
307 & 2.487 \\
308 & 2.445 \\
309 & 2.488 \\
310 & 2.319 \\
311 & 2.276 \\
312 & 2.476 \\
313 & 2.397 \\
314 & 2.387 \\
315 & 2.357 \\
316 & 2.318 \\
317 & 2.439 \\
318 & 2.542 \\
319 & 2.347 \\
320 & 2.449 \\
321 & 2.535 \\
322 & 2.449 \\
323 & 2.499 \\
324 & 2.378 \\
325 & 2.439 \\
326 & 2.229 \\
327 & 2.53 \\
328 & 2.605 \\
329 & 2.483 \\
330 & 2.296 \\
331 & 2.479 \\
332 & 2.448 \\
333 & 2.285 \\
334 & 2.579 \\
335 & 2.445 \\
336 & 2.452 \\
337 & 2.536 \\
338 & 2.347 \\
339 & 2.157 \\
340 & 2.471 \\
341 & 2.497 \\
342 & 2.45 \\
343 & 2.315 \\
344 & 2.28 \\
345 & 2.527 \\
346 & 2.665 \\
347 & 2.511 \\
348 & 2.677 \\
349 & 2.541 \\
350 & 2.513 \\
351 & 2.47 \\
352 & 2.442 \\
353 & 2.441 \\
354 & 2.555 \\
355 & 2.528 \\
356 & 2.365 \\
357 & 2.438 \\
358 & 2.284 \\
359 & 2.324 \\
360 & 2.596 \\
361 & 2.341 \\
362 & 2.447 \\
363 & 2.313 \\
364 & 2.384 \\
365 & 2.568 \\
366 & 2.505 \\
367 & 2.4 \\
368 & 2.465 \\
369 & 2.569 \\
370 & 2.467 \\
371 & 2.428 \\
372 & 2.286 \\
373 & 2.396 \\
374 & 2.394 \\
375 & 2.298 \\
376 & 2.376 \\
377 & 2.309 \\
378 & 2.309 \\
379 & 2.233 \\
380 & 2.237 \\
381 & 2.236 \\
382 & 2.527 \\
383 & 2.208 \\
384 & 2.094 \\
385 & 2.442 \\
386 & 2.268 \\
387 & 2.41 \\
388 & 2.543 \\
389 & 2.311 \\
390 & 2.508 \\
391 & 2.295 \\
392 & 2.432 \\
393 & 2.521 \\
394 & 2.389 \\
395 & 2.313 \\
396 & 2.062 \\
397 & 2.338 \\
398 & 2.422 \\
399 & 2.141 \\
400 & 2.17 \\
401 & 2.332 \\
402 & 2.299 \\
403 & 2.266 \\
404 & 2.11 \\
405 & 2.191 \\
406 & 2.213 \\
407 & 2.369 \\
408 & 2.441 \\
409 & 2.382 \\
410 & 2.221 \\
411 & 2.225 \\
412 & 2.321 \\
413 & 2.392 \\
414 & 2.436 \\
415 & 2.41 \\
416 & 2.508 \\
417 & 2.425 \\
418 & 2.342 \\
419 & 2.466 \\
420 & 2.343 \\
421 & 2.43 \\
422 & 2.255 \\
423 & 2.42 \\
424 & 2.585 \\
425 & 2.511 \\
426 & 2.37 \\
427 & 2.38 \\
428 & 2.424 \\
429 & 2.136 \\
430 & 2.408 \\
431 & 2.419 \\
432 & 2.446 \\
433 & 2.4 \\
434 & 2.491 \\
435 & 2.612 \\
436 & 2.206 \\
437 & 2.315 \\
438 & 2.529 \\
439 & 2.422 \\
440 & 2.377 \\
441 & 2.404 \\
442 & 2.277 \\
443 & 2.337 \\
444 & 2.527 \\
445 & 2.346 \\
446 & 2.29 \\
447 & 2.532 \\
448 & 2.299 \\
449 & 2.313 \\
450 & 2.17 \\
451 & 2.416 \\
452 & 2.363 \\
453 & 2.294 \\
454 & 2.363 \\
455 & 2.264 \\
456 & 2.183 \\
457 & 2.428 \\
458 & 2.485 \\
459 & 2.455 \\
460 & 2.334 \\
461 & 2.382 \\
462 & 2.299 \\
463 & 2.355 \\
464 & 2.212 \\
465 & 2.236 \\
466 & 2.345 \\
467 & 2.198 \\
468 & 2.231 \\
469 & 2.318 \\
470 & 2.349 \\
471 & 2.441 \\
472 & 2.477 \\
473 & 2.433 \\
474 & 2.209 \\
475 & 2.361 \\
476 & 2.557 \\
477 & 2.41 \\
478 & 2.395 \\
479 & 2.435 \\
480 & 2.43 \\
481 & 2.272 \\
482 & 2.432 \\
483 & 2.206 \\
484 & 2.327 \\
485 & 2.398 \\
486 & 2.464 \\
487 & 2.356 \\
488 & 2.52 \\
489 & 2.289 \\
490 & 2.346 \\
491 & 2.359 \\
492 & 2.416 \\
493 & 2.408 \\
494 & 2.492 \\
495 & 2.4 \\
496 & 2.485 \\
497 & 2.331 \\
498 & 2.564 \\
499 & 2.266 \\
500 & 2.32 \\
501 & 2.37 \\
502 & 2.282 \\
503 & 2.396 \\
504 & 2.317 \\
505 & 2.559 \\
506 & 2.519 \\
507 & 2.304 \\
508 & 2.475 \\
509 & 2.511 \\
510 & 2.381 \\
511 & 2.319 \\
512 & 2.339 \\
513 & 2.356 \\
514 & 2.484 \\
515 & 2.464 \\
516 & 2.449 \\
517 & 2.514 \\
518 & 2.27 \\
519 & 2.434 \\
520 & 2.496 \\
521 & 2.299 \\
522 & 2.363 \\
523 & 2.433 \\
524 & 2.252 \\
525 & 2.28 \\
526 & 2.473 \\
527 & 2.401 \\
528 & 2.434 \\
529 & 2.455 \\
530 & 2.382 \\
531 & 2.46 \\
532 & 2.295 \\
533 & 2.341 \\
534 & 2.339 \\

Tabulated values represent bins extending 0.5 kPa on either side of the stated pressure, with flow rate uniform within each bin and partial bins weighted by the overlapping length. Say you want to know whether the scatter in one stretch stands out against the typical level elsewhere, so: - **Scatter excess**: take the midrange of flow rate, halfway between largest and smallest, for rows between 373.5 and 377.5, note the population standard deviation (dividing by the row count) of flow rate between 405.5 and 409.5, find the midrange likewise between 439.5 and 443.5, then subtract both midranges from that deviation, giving -4.60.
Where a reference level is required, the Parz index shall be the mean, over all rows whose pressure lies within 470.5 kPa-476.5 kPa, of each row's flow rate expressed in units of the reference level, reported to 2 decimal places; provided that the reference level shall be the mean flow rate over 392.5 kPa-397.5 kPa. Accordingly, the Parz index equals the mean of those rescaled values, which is 1.04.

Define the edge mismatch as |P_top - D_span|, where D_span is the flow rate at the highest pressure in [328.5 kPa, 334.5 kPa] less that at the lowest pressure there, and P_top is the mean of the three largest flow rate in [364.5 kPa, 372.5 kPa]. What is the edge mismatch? 2.45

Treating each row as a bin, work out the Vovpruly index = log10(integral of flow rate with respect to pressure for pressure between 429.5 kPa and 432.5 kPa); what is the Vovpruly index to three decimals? 0.862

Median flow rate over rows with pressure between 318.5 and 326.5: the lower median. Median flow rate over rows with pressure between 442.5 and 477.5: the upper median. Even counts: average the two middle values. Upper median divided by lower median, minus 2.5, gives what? -1.540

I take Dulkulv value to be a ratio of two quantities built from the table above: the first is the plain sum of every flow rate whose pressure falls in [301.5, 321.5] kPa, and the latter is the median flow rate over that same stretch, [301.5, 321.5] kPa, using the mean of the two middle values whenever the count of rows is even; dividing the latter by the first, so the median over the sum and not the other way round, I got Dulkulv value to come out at 0.0502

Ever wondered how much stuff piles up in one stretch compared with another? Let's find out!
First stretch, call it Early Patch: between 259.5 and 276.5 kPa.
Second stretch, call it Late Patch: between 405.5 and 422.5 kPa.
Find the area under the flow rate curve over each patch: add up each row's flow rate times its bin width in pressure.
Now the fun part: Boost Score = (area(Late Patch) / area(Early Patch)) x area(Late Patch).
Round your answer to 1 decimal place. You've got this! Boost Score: 40.3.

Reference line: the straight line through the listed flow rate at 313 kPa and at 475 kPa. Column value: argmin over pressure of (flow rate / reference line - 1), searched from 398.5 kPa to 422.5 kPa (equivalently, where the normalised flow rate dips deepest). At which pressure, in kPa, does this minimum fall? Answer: 404 kPa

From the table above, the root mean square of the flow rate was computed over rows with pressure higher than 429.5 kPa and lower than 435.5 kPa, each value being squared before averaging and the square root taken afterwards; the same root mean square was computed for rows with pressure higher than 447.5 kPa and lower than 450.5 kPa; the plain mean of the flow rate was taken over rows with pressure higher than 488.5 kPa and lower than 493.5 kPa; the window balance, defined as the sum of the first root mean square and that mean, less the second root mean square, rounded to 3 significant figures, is 2.57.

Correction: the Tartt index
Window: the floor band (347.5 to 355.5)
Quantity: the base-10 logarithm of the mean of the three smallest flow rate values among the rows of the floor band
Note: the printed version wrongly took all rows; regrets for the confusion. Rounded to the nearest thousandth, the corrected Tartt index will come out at 0.389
